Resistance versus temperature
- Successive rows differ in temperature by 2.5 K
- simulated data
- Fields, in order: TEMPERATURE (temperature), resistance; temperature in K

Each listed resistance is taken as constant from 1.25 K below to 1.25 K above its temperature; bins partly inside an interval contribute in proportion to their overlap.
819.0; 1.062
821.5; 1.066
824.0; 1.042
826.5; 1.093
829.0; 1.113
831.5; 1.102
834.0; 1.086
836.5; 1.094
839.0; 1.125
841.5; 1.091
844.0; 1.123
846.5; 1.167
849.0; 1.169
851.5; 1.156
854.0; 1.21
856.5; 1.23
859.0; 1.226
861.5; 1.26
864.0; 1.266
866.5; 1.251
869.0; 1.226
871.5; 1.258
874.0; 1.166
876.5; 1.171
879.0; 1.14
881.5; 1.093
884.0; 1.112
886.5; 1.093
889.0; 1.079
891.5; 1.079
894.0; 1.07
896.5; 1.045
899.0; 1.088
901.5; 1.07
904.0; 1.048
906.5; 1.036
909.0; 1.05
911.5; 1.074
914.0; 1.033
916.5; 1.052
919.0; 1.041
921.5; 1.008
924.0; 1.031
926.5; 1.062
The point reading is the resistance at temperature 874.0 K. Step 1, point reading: 1.166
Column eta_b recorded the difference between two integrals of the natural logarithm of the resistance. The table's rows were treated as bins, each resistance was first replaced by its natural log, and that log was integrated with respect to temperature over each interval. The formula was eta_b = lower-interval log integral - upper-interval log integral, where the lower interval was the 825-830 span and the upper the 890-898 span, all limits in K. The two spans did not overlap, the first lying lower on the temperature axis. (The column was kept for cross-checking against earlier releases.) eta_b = 0.0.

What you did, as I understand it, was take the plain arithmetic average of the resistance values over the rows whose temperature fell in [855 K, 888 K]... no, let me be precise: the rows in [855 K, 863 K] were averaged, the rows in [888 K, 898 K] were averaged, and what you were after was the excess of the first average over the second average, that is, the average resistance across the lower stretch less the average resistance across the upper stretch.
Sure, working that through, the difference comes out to 0.17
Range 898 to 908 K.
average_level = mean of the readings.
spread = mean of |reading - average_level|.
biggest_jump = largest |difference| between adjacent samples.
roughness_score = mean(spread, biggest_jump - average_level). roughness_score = -0.510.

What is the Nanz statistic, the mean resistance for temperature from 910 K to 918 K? 1.05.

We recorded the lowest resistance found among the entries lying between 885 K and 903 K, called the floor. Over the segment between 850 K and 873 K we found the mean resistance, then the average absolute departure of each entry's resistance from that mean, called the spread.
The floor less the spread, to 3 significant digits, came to 1.02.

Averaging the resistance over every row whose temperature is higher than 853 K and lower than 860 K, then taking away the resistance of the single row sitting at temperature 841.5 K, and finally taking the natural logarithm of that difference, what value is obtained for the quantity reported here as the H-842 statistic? -2.03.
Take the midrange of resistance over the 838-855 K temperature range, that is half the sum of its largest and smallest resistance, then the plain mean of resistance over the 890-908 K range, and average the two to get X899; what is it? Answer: 1.11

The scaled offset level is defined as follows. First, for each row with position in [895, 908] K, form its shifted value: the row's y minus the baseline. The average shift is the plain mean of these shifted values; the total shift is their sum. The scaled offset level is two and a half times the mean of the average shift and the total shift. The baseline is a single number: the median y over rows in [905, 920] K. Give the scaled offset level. 0.1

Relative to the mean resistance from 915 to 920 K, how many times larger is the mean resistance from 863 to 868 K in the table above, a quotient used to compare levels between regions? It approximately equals 1.20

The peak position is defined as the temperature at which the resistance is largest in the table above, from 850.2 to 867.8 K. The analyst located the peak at 864.0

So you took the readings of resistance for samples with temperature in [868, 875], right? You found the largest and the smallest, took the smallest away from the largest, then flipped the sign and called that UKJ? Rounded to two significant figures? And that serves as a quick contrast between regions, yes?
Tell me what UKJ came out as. -0.092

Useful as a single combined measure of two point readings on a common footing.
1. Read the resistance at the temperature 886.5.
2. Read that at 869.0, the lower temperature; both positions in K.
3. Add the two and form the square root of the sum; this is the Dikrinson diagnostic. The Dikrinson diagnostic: 1.52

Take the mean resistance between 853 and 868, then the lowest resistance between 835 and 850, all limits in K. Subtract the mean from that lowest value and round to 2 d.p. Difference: -0.15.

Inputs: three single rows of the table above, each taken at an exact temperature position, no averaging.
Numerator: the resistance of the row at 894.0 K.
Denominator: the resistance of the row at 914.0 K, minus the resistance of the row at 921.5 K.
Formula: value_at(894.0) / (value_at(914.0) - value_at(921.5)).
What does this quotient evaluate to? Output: 43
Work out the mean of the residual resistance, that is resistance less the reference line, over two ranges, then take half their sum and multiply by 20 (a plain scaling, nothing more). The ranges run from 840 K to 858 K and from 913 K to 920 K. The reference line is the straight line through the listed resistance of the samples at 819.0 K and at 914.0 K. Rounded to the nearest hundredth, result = 1.21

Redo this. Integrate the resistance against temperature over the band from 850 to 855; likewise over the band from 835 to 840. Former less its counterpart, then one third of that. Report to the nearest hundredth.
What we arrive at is 0.12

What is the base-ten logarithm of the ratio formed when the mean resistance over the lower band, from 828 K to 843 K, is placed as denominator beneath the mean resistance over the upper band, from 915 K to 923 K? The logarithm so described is -0.028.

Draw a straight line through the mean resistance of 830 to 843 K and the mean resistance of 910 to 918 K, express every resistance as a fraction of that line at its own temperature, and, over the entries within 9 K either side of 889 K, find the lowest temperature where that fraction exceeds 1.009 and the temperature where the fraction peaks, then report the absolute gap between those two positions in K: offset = 2.5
